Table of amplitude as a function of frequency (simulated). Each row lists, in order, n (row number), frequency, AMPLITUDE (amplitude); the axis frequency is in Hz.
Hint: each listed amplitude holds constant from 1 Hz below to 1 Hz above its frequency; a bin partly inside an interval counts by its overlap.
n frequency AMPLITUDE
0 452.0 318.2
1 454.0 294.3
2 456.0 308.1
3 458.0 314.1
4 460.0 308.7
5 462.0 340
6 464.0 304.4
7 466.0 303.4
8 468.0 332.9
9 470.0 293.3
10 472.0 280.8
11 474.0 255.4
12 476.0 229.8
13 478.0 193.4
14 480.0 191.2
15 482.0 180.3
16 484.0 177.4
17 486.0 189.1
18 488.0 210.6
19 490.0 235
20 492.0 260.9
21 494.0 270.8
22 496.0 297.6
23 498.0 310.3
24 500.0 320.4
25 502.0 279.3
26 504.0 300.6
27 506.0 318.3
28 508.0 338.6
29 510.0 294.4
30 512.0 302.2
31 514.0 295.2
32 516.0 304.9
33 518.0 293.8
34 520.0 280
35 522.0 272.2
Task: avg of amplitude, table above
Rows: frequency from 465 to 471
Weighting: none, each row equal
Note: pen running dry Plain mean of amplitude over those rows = 310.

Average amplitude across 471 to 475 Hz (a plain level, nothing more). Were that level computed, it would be 268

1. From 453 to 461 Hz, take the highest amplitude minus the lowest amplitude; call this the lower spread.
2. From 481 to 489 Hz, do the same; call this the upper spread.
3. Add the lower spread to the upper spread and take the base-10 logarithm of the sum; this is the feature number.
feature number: 1.72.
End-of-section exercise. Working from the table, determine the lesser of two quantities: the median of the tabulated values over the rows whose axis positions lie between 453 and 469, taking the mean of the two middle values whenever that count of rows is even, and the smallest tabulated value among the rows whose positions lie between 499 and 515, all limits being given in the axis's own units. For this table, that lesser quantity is 279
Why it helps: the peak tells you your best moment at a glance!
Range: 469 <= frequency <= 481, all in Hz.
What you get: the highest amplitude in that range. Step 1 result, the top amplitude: 293.3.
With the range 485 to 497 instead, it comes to 297.6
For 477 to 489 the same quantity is 210.6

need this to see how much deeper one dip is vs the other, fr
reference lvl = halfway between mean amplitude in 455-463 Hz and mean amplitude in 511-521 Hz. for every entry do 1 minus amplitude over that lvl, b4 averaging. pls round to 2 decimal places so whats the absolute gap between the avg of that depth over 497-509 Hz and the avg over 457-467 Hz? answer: 0.01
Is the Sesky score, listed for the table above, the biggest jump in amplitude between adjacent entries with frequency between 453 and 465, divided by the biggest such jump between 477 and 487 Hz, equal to 3.0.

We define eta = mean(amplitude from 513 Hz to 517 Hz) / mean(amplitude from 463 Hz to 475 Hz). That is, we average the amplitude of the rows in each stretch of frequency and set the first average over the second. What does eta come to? 1.0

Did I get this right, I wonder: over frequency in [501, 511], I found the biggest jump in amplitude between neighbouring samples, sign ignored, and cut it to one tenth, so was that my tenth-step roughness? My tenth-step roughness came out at 4.42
